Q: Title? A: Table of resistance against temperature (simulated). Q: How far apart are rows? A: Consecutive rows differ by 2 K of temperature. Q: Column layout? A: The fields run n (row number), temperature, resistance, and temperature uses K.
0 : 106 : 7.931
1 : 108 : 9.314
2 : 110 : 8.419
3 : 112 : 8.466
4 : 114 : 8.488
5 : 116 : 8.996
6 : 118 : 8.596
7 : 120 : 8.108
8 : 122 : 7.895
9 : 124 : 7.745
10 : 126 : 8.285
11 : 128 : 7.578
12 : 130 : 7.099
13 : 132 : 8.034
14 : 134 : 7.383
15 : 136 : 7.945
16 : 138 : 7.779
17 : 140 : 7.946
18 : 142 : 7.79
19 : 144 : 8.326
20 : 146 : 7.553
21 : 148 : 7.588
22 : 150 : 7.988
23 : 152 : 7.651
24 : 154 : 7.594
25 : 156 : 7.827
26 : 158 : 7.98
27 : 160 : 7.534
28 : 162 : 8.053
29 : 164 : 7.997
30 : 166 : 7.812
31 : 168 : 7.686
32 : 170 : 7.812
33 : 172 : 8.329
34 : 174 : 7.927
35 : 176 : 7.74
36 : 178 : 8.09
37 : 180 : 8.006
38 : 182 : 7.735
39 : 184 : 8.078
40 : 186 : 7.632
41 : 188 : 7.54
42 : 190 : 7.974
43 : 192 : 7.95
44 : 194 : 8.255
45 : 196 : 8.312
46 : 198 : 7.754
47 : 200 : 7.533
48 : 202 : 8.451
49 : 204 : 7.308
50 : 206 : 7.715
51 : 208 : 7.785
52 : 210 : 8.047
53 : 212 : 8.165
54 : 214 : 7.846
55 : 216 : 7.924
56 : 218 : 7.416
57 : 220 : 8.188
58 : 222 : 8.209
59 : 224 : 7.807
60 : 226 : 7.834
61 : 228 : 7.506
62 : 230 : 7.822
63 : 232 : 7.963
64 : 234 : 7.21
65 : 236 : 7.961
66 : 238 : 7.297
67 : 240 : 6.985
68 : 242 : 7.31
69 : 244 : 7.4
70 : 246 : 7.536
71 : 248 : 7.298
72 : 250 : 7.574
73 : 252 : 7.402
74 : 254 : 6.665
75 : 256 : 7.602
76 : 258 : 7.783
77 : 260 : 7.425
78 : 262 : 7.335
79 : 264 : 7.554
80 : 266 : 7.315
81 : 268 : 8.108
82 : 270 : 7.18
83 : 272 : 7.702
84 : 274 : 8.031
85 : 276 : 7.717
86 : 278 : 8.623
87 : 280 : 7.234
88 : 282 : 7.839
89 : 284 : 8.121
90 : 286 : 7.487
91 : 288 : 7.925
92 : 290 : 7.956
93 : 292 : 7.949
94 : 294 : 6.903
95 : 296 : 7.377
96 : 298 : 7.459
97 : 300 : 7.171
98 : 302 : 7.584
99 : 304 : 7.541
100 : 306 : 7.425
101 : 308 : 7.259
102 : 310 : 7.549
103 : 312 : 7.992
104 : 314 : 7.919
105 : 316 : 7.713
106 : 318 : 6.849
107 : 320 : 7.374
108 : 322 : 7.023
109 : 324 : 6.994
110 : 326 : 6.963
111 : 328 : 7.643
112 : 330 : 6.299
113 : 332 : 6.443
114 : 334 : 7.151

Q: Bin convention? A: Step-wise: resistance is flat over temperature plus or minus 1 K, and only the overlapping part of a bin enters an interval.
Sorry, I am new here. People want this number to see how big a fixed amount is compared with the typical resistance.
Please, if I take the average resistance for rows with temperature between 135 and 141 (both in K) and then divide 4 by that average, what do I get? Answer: 0.507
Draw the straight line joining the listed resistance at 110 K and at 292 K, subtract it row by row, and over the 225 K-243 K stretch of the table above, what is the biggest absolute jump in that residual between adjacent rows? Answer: 0.76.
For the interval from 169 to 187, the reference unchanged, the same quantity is 0.52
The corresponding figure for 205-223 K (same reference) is 0.78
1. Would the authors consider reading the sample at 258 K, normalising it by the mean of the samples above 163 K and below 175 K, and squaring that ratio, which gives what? 0.96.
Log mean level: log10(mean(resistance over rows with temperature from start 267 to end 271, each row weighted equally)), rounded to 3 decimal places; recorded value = 0.883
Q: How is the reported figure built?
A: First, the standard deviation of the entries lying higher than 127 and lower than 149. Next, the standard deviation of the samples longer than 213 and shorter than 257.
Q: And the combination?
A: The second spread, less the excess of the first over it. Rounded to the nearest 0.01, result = 0.43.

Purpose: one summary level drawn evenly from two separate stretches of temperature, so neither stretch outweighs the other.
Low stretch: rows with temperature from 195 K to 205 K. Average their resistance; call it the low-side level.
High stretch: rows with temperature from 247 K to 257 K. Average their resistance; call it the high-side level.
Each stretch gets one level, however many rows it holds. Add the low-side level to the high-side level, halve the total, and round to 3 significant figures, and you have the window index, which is 7.59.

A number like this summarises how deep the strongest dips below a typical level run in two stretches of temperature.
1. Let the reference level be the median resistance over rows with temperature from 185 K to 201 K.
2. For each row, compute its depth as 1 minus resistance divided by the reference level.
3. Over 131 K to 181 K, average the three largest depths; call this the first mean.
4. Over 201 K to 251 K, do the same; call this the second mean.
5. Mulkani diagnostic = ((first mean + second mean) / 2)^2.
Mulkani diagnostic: 0.0045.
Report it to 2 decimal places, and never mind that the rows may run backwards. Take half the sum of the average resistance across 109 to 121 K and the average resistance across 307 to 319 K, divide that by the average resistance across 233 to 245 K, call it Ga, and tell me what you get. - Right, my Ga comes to 1.09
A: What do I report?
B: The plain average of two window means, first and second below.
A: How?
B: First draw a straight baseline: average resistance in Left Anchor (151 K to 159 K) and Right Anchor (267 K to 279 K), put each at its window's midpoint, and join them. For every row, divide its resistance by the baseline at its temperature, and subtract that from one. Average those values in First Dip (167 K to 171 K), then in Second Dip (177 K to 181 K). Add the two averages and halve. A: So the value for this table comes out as -0.015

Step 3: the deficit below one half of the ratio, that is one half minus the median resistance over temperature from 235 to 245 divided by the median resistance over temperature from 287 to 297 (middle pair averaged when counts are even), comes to -0.42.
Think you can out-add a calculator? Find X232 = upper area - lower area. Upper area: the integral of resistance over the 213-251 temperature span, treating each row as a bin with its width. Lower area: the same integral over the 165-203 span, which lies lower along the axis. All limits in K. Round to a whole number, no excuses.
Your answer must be -11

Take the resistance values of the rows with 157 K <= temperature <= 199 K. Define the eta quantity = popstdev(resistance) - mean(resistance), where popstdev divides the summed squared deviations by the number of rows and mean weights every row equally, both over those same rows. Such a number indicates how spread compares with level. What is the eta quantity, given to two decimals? -7.69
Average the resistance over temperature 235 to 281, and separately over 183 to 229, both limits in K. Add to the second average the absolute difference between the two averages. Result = 8.24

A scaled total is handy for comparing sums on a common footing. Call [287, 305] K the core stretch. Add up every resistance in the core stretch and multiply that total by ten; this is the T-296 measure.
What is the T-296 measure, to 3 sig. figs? 679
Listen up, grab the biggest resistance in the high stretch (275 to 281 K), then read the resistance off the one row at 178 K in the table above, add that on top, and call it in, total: 16.7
